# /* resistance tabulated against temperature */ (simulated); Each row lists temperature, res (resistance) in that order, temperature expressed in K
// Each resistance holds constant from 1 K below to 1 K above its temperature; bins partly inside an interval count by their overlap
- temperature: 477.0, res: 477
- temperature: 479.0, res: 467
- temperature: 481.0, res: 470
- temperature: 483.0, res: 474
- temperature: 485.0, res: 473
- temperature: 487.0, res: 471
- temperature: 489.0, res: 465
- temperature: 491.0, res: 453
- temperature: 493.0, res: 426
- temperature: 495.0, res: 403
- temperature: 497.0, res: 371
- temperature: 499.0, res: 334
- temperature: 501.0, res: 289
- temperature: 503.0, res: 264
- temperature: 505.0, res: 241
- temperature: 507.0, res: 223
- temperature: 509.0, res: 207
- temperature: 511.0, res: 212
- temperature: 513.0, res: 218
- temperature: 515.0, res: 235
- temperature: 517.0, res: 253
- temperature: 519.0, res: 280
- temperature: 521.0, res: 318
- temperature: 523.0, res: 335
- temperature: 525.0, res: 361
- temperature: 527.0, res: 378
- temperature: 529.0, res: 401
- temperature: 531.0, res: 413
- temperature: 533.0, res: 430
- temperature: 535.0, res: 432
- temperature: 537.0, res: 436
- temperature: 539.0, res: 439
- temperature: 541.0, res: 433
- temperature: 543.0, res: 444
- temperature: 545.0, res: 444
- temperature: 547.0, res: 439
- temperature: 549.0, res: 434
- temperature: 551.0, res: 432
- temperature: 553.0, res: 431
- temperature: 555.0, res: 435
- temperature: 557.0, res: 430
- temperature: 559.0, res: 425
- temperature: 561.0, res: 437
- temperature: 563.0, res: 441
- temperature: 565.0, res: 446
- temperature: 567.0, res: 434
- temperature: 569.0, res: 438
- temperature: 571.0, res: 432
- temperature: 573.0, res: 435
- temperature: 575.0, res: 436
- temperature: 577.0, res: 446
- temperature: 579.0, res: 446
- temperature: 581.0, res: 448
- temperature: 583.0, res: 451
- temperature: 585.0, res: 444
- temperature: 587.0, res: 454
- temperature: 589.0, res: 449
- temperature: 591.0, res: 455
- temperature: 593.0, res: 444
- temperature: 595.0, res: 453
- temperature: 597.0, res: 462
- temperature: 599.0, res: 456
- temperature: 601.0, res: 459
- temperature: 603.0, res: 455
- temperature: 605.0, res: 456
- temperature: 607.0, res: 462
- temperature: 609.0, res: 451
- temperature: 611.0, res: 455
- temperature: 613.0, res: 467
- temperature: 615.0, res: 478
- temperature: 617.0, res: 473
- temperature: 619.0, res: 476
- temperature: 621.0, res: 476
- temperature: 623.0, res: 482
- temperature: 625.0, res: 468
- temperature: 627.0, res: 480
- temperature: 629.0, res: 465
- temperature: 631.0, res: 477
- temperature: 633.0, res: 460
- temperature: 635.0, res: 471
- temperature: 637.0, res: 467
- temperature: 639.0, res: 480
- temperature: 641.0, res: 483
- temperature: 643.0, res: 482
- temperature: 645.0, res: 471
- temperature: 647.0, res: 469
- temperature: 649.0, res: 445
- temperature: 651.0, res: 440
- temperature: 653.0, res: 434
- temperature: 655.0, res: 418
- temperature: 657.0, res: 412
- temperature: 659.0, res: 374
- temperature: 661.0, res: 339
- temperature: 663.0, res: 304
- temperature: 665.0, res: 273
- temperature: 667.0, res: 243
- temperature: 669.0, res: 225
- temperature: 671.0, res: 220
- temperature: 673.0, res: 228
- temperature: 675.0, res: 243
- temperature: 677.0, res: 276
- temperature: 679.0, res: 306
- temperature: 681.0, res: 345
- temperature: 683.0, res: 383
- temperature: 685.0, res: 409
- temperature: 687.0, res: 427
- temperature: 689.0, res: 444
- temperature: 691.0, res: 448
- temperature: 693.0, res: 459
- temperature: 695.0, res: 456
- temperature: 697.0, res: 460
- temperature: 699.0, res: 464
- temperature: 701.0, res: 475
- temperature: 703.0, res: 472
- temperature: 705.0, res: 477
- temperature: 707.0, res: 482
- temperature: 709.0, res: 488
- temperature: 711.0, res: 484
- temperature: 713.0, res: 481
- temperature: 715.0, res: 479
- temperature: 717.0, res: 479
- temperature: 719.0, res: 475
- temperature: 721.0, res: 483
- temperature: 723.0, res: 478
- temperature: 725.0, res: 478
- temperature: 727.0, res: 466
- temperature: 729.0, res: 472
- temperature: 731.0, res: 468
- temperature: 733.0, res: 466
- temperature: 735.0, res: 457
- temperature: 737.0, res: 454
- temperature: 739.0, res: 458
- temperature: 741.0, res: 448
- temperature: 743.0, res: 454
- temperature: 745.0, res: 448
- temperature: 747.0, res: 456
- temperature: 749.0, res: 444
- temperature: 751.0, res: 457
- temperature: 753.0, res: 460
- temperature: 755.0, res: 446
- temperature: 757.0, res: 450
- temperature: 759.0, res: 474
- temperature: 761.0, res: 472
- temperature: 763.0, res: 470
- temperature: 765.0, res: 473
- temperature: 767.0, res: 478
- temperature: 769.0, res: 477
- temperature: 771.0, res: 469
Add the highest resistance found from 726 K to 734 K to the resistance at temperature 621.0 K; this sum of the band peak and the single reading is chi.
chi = 948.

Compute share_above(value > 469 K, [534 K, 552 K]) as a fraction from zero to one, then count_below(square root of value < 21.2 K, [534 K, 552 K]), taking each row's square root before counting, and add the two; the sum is 9.0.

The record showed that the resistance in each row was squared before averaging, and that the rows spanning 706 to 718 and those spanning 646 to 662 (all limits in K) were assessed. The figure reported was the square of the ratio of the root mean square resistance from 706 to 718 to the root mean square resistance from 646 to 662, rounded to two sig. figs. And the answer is 1.3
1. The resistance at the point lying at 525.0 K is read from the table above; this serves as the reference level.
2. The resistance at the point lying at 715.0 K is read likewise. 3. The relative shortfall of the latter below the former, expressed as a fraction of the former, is -0.3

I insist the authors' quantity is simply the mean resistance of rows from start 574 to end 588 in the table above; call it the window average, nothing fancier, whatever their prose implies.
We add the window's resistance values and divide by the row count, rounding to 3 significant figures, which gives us 446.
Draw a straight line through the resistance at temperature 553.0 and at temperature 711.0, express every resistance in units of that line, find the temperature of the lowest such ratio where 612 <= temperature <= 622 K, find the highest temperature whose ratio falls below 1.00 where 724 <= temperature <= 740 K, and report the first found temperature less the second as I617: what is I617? -126 K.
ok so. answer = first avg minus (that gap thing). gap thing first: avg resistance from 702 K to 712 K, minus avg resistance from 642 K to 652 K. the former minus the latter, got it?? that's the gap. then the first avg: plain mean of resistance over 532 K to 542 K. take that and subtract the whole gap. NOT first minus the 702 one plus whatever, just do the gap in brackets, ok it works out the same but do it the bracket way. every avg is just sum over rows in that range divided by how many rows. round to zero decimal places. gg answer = 415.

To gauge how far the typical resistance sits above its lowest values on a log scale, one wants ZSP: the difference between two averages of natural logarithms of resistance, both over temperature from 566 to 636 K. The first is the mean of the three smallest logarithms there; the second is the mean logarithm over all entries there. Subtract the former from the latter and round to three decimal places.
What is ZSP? 0.052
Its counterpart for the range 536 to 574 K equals 0.017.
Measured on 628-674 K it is 0.531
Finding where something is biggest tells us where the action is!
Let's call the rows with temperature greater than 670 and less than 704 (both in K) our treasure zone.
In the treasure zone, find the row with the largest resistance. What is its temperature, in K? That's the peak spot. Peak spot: 701.0 K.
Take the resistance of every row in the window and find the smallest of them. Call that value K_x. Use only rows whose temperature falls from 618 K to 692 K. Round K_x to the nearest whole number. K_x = 220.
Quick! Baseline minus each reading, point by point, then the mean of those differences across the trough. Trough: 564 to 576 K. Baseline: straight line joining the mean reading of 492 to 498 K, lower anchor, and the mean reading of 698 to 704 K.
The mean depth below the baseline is -11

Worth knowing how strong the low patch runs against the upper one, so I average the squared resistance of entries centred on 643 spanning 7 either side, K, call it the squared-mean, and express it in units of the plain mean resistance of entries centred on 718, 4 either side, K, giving 463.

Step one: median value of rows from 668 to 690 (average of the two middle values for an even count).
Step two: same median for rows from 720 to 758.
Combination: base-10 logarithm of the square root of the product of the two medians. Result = 2.57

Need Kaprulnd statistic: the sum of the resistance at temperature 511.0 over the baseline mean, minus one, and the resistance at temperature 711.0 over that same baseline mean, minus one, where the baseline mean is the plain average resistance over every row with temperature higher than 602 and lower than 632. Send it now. -0.51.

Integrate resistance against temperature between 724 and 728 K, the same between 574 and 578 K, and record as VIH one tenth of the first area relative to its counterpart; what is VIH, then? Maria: 0.107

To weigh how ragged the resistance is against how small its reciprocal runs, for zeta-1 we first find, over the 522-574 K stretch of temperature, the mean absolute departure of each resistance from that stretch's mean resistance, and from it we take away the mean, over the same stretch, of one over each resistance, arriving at 18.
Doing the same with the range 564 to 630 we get 11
